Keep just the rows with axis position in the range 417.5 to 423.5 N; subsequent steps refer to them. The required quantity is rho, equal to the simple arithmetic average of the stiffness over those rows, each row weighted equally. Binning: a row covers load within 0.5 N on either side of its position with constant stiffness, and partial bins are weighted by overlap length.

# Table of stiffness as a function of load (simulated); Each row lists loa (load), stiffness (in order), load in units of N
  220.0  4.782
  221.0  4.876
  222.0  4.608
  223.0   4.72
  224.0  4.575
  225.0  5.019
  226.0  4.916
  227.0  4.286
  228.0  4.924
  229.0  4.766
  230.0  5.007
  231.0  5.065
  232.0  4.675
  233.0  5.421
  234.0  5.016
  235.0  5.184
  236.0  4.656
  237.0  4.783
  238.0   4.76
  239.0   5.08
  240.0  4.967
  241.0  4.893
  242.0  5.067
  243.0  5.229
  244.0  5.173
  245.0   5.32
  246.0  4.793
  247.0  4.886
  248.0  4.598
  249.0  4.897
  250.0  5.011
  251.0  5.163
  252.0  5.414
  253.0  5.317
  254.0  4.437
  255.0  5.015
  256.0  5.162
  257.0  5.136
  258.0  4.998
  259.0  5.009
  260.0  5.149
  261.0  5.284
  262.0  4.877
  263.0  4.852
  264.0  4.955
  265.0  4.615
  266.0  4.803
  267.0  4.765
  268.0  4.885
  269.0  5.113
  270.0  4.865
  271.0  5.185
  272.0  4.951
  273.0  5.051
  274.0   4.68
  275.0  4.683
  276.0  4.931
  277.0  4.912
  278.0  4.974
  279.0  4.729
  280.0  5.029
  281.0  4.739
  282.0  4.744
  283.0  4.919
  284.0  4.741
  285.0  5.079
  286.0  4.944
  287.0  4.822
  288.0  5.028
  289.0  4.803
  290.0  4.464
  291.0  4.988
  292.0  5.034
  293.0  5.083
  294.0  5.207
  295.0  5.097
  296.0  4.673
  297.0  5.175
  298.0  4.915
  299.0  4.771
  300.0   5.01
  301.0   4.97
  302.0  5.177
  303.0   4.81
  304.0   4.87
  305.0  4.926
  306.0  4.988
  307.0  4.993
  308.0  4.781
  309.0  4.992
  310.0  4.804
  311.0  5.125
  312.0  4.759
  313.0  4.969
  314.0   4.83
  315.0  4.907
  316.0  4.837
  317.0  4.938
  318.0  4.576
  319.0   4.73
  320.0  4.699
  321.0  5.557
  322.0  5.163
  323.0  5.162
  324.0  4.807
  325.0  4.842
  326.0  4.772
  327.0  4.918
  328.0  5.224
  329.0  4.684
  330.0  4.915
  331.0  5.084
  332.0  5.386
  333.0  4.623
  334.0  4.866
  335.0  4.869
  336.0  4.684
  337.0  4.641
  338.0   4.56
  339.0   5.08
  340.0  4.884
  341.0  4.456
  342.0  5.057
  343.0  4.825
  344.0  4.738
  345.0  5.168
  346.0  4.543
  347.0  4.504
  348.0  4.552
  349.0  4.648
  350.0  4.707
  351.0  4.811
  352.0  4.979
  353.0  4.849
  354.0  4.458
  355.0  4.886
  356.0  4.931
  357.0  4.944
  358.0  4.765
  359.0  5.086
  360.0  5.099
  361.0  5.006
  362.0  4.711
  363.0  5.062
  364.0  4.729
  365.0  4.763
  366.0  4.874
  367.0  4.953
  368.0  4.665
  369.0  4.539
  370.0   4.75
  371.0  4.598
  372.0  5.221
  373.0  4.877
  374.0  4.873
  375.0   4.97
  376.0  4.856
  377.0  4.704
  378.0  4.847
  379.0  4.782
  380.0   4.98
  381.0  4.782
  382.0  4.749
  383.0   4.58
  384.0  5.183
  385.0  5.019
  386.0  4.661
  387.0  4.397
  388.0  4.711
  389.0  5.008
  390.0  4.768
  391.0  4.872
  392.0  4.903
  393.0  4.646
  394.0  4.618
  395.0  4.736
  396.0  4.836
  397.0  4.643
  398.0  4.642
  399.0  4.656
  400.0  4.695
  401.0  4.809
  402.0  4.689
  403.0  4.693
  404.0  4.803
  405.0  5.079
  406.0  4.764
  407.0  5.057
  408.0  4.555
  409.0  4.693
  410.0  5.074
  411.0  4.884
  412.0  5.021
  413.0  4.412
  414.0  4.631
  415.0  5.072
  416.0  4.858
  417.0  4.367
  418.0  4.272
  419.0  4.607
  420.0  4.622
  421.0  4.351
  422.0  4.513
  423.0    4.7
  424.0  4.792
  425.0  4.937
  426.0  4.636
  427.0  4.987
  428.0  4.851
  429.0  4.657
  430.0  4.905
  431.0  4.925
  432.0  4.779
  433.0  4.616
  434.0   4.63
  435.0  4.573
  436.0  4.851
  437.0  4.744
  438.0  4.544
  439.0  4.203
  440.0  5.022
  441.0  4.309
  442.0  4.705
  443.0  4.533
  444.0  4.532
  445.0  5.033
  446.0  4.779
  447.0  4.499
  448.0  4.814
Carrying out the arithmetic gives 4.51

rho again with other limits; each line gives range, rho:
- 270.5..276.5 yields 4.91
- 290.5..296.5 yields 5.01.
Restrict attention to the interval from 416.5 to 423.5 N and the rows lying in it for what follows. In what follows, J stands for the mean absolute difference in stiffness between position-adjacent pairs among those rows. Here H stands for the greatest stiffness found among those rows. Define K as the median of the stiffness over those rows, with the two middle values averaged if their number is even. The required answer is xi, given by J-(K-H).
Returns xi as 0.36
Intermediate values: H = 4.7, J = 0.18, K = 4.51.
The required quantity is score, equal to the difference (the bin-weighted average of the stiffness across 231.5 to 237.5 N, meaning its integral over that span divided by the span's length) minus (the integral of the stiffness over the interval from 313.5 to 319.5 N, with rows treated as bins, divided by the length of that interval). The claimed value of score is 0.15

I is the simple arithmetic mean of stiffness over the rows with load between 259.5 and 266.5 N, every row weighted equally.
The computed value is 4.934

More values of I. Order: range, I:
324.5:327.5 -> 4.844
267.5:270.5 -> 4.954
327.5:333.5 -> 4.986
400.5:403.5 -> 4.730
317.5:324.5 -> 4.956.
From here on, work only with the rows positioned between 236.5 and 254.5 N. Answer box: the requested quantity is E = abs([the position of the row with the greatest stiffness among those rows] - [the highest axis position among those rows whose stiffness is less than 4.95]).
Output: 2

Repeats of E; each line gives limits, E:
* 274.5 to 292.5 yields 5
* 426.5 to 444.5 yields 4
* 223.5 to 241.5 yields 8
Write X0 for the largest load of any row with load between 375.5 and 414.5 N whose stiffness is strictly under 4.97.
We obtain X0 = 414.0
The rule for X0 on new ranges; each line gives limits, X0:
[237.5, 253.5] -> 249.0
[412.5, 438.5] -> 438.0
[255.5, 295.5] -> 290.0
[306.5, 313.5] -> 313.0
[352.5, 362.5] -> 362.0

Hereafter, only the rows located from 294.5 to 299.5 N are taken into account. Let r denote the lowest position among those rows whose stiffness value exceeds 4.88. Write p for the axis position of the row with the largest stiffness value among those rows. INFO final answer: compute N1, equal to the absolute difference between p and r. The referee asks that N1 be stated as 2 N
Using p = 297.0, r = 295.0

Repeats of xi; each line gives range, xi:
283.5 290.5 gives 0.48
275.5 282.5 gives 0.27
